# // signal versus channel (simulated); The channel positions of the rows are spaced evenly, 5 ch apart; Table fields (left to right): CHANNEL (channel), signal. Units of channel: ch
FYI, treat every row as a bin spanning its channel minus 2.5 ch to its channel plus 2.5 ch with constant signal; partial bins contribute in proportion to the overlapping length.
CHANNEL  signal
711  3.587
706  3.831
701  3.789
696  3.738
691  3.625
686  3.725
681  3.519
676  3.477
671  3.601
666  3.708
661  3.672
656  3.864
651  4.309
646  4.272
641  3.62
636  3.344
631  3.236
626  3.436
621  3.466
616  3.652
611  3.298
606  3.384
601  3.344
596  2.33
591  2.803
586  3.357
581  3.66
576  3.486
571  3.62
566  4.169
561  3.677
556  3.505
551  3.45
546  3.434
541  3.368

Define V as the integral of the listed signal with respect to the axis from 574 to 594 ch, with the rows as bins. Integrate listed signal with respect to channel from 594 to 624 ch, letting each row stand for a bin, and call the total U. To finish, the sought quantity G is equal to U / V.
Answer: 1.5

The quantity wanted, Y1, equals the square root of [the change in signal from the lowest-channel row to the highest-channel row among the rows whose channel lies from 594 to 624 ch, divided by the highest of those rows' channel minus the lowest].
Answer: 0.21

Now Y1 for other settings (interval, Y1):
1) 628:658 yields 0.16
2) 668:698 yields 0.07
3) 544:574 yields 0.09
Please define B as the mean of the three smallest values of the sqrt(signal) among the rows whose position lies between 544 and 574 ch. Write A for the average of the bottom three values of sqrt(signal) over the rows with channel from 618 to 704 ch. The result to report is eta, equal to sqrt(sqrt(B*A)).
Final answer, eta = 1.36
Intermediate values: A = 1.83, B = 1.86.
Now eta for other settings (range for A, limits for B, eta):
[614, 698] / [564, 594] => 1.35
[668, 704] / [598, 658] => 1.36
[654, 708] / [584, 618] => 1.33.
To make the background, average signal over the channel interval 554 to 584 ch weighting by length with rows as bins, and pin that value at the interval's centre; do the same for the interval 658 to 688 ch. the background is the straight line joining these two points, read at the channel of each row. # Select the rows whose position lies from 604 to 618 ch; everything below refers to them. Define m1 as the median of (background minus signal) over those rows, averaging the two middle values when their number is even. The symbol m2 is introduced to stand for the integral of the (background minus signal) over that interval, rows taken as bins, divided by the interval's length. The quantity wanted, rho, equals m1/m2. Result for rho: 1.3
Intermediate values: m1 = 0.28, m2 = 0.2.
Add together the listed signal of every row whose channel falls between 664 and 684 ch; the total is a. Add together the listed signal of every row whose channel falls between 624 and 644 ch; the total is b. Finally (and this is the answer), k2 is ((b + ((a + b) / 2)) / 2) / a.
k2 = 0.96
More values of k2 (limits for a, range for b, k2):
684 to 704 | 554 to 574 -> 1.00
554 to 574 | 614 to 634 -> 0.94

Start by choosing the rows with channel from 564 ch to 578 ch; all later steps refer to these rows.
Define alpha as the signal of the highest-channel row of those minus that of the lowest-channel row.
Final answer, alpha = -0.7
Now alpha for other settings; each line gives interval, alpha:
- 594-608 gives 1.1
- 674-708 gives 0.4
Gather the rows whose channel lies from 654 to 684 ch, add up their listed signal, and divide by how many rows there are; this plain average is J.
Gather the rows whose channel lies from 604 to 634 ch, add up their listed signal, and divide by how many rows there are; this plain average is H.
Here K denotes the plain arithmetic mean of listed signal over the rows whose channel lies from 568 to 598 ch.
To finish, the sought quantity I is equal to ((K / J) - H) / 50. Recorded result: -0.0506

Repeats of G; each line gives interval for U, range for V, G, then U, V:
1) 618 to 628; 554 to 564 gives 1.0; 35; 36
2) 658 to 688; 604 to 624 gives 1.6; 109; 69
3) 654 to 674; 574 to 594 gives 1.1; 74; 66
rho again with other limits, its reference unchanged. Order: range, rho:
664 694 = 0.2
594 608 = 0.5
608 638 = 1.0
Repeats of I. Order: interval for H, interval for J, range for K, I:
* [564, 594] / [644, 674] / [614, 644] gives -0.0526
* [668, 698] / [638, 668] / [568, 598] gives -0.0559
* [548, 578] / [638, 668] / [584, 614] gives -0.0572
